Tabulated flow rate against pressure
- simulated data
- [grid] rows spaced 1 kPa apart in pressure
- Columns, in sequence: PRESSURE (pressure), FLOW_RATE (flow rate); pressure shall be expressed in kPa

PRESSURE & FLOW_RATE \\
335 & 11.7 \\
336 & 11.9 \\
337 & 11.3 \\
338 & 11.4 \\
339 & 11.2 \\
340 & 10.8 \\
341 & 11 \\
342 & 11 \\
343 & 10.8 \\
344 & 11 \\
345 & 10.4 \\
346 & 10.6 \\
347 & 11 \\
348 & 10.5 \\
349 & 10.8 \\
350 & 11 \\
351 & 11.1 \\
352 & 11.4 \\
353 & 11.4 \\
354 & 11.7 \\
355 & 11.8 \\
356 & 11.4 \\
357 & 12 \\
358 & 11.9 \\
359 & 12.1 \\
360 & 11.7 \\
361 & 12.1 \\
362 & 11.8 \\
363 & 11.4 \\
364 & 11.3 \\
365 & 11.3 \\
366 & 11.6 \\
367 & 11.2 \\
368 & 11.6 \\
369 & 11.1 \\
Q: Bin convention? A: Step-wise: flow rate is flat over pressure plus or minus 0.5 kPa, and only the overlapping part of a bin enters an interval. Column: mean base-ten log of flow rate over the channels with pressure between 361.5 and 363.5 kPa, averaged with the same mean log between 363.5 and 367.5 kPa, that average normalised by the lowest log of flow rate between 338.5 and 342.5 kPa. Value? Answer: 1.025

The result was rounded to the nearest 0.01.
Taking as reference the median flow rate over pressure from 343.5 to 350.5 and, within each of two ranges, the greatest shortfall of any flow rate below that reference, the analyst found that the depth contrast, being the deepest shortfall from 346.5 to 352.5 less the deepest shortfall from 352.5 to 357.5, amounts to 0.90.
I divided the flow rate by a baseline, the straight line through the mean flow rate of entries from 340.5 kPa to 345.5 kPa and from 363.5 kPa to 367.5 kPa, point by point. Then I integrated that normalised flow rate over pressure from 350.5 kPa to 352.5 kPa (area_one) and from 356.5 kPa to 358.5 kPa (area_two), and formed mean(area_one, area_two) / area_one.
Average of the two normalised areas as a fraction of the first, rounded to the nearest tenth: 1.0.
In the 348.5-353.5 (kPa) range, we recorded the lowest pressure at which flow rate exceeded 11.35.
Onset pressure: 352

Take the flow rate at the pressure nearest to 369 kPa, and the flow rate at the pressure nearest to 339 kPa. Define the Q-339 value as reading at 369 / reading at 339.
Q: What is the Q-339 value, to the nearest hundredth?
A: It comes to 0.99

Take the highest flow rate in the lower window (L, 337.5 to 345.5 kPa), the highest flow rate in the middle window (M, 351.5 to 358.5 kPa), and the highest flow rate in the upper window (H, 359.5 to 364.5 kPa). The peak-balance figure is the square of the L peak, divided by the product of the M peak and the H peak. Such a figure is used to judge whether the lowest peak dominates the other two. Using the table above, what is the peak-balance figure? 0.90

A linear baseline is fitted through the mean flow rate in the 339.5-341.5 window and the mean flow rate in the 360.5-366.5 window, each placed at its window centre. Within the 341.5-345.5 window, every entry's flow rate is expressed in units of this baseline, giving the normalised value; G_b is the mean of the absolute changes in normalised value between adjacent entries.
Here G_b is 0.031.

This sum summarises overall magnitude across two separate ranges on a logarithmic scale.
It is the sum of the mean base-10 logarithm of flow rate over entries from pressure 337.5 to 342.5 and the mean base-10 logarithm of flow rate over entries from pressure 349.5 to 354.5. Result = 2.10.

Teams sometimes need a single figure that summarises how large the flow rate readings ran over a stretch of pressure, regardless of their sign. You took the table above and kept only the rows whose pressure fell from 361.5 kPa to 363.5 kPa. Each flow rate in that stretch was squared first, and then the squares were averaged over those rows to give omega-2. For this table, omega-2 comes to 135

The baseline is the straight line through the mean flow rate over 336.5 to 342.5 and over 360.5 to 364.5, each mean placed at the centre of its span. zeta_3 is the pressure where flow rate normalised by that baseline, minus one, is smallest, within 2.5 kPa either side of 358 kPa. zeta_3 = 356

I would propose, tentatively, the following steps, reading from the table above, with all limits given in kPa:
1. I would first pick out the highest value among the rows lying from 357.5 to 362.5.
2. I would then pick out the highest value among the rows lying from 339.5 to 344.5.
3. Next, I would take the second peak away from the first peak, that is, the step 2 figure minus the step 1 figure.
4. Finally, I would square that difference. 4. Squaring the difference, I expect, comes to 1.21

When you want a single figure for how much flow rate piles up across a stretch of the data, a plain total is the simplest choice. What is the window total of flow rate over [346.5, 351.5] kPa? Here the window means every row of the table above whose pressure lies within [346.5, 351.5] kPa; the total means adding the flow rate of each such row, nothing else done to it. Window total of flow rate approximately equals 54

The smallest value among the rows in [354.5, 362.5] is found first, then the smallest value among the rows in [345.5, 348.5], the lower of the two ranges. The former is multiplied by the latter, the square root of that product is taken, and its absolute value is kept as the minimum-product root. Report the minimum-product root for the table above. 10.9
